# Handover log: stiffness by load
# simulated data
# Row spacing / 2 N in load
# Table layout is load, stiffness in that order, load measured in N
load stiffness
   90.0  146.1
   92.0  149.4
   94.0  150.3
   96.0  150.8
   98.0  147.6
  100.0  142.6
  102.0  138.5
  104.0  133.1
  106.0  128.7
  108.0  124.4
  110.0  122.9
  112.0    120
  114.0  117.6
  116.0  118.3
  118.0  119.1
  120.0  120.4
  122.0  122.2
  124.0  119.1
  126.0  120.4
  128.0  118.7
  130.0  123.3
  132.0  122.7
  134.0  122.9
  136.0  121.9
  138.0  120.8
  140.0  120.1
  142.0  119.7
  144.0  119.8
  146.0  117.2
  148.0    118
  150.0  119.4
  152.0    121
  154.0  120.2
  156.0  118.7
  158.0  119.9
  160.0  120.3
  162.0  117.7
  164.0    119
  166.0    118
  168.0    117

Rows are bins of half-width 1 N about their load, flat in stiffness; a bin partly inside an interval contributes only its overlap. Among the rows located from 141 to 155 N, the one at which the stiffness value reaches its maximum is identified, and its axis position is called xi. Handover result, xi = 152.0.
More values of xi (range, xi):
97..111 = 98.0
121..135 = 130.0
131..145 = 134.0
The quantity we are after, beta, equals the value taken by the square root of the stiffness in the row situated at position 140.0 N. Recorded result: 11.0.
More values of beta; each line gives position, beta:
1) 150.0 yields 10.9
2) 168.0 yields 10.8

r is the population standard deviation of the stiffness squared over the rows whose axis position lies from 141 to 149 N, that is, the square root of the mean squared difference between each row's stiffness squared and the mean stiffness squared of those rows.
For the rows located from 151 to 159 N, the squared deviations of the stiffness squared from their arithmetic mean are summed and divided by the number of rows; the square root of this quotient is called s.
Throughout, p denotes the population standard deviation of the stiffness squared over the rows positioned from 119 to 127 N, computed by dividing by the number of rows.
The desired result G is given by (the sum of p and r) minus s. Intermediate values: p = 266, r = 264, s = 198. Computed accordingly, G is 332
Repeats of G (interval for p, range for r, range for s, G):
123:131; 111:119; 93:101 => -305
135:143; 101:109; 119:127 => 1311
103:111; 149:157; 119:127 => 959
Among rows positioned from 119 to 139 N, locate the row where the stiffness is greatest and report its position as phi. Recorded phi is 130.0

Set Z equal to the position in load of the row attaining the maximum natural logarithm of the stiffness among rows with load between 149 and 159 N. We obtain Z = 152.0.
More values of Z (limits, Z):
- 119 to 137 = 130.0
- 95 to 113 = 96.0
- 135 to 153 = 136.0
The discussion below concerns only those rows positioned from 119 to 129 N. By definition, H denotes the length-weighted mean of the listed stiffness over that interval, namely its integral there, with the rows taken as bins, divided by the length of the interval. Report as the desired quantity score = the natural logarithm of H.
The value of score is 4.79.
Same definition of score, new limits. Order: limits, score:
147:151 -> 4.78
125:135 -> 4.80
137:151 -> 4.78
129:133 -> 4.81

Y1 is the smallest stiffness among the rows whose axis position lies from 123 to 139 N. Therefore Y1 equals 118.7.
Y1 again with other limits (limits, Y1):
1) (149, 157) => 118.7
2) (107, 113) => 120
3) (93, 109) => 124.4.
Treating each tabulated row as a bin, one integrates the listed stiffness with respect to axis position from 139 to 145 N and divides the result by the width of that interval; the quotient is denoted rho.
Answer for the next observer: 120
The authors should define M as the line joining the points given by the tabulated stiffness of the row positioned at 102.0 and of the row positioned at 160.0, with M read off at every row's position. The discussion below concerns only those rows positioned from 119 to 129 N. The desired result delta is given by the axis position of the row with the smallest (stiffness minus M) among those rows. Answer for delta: 124.0 N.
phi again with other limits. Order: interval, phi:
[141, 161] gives 152.0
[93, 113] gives 96.0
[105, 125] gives 106.0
